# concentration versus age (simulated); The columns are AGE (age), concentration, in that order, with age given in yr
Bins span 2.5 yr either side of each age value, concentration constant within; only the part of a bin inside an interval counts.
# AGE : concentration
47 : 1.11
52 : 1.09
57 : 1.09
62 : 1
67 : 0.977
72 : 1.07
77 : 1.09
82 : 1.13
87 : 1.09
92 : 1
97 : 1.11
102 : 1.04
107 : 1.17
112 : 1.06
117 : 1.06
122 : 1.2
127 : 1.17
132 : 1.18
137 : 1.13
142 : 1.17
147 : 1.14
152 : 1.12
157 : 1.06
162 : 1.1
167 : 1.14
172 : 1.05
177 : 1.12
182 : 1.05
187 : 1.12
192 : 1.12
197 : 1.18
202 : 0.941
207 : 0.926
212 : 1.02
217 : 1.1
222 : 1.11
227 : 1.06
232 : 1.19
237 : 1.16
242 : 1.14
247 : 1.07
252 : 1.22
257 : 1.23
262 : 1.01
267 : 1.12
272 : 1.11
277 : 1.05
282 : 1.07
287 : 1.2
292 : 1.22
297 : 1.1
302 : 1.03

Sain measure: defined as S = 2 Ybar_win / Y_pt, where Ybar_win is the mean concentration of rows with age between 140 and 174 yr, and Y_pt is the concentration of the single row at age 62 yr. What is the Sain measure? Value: 2.22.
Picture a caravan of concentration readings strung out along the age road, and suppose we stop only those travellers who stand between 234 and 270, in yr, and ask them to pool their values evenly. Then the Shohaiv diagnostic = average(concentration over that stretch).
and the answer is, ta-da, 1.14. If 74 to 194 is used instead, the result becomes 1.11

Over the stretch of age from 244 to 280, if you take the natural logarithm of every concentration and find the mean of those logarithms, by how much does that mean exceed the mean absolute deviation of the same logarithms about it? 0.05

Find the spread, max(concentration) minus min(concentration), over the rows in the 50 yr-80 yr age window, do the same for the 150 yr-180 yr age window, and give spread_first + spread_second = 0.20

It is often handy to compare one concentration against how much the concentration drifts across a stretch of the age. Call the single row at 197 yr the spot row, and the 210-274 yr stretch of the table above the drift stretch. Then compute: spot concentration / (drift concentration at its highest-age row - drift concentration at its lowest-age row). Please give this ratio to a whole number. 13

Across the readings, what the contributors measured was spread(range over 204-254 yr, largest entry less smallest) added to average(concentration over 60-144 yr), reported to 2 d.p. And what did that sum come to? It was 1.39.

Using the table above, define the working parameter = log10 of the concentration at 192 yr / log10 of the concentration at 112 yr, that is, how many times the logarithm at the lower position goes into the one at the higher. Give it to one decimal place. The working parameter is 1.9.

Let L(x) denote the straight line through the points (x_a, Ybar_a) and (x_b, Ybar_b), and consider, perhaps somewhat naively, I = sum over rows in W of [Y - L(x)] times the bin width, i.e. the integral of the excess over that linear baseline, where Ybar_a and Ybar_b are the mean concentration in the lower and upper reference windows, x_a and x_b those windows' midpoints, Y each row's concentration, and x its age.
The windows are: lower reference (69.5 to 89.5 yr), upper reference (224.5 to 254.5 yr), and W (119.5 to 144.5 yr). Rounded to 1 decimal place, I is 1.5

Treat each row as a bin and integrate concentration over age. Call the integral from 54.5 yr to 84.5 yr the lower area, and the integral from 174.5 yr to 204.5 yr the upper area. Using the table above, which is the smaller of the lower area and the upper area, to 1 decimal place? 31.8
